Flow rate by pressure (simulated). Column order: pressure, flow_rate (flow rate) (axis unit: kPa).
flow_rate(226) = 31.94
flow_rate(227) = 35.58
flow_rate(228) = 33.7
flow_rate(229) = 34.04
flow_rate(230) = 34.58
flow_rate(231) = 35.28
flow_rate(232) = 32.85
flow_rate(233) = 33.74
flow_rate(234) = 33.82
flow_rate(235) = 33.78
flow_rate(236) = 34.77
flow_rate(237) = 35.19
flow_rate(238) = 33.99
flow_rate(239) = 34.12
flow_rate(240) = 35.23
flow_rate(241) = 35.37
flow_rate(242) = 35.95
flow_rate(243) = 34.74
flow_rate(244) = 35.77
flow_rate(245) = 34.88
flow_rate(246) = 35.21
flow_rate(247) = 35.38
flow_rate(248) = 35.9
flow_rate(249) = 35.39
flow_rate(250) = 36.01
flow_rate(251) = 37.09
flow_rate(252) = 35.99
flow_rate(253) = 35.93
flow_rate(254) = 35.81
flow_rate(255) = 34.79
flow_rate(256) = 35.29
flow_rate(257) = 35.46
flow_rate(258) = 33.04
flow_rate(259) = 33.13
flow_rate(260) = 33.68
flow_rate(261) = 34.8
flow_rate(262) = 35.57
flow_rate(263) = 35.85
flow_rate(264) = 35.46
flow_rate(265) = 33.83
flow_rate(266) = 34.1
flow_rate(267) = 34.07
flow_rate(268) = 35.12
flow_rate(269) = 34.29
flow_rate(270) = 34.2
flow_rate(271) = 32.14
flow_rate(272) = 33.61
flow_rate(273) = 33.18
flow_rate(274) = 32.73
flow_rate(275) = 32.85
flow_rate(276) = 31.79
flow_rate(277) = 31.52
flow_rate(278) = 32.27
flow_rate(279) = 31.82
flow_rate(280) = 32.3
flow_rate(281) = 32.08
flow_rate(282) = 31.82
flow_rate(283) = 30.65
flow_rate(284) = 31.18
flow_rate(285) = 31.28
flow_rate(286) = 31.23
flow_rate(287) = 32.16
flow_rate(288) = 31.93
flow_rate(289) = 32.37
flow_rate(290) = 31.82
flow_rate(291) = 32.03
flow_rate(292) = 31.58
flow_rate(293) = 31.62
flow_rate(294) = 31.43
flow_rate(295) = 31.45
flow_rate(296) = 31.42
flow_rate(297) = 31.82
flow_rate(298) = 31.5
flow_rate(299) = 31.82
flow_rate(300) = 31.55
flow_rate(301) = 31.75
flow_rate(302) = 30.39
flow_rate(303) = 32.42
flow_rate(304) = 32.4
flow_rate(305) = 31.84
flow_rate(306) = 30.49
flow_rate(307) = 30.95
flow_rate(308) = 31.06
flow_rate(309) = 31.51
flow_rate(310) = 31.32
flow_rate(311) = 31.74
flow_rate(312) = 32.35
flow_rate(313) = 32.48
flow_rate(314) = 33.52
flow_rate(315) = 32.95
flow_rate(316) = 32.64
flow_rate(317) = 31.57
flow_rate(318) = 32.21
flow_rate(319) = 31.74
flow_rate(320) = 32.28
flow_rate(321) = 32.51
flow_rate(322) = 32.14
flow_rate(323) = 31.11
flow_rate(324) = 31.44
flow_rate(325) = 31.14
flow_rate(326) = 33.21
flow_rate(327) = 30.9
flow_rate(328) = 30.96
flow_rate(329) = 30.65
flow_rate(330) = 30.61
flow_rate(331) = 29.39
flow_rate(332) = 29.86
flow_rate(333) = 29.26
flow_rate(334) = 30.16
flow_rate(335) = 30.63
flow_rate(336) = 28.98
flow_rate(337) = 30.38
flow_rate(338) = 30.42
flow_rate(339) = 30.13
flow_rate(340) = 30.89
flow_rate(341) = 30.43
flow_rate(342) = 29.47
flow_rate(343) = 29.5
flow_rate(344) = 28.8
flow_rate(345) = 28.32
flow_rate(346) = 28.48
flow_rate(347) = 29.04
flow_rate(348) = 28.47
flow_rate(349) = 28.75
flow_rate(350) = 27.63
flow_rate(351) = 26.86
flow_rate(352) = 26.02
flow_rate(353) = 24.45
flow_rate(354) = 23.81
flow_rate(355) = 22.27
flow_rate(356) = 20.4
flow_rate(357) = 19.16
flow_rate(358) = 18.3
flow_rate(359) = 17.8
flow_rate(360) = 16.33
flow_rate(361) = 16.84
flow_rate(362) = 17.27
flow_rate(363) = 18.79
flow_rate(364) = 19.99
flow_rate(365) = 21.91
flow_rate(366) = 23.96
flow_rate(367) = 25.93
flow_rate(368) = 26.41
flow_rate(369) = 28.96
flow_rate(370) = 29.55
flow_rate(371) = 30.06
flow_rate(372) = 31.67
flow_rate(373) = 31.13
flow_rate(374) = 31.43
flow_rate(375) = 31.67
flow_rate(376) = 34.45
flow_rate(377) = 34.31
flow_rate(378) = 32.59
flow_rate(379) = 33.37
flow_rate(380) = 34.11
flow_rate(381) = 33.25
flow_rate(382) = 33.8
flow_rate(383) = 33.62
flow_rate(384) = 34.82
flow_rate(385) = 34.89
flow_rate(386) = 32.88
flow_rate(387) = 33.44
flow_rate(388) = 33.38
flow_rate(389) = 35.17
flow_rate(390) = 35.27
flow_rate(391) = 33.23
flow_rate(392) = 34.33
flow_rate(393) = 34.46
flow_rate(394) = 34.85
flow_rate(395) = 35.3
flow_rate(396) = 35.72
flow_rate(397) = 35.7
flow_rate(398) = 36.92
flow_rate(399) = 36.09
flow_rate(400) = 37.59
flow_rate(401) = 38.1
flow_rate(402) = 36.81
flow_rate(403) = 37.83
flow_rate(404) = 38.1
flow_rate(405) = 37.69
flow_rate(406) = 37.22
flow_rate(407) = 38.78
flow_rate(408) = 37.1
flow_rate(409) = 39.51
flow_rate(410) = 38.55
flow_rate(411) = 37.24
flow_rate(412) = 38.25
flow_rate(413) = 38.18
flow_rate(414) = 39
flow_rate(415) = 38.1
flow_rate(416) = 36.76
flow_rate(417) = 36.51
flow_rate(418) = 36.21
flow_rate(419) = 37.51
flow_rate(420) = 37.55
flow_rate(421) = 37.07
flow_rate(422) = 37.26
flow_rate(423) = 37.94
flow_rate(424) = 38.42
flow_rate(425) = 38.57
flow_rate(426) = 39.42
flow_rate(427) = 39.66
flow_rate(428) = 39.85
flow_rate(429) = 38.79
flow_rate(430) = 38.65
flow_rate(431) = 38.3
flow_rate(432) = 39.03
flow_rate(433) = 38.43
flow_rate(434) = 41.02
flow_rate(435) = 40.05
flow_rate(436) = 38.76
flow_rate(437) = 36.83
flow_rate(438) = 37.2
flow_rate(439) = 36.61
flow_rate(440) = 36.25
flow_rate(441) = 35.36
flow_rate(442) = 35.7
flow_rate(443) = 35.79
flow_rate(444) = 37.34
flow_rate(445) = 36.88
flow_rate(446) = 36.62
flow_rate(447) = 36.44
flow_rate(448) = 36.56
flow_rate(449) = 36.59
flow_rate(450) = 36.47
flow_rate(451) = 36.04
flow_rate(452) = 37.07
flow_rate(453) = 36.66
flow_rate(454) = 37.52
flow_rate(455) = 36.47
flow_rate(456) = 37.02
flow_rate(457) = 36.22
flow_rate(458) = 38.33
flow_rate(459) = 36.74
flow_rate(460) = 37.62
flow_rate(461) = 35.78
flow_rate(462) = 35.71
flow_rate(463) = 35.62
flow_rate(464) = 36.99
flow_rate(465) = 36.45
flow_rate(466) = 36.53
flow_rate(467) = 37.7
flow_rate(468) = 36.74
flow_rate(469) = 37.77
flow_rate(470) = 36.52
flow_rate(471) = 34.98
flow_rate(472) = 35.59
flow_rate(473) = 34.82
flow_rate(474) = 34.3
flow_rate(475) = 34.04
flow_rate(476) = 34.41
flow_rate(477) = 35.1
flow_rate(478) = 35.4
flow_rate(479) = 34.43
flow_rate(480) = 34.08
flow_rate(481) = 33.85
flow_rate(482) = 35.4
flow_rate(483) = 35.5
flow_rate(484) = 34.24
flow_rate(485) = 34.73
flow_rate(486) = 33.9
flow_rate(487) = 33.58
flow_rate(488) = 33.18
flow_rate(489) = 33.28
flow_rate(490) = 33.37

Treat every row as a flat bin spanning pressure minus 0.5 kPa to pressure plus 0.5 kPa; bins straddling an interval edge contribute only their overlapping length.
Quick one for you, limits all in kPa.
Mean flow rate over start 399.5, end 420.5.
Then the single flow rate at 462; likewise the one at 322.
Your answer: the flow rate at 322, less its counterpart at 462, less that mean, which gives -41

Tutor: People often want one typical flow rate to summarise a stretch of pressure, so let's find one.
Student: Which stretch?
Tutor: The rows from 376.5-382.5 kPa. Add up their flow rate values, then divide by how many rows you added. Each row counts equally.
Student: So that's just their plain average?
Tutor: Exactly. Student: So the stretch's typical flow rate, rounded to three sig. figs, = 33.6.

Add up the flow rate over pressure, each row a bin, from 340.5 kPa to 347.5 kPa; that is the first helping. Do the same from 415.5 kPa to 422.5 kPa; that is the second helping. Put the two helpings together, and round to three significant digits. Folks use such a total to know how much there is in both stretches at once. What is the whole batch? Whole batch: 463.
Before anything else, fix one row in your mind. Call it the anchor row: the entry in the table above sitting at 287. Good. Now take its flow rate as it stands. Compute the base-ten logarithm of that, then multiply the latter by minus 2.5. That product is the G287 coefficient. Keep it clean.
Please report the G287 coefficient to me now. -3.77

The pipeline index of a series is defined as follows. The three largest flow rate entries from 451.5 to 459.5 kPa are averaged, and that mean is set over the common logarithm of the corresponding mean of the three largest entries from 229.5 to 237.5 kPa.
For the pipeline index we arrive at 24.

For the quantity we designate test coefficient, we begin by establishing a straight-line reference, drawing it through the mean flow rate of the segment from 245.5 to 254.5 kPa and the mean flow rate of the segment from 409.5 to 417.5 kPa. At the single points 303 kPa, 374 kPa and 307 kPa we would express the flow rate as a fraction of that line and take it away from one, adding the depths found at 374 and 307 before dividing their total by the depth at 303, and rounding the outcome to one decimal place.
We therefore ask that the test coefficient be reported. 2.8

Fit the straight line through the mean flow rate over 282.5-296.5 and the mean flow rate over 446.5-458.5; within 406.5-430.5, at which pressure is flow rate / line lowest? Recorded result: 418 kPa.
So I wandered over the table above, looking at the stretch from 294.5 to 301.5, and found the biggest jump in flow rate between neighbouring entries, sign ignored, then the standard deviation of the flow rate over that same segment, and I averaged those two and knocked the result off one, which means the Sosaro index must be 0.7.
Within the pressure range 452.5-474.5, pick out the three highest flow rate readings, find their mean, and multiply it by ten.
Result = 379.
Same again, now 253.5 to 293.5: 357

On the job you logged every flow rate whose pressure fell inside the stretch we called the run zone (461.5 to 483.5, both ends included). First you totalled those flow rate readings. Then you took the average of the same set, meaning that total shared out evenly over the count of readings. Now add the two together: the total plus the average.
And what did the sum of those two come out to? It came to 817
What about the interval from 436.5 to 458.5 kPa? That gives 843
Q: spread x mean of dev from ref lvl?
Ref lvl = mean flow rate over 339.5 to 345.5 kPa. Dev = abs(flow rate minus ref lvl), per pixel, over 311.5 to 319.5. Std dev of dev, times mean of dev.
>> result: 2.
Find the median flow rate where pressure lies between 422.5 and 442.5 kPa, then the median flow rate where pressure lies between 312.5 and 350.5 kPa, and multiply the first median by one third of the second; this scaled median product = 393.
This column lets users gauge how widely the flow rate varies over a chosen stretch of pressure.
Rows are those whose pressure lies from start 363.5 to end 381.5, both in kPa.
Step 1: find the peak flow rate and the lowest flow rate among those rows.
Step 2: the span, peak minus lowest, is 14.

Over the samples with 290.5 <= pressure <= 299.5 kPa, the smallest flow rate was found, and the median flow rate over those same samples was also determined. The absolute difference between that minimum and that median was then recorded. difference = 0.16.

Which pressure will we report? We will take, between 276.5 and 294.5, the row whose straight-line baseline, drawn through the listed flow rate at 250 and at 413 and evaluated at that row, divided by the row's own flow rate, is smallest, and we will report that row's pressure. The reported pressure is 280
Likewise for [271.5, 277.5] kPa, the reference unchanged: 272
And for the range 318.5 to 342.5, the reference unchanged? 326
